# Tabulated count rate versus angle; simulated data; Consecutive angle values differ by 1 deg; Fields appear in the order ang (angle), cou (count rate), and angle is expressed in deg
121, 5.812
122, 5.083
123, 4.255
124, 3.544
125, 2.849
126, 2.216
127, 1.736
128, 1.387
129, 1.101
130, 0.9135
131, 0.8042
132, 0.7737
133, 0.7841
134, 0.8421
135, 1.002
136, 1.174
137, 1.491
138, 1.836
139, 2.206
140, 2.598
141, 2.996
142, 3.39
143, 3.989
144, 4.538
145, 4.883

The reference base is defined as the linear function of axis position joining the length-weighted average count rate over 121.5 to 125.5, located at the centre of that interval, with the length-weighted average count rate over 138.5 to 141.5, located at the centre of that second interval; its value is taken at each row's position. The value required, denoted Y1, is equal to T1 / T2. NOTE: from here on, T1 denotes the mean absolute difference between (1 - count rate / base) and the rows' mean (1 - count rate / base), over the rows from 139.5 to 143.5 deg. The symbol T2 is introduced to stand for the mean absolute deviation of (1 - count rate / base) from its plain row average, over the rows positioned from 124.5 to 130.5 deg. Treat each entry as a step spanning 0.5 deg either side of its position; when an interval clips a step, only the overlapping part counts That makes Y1 1.6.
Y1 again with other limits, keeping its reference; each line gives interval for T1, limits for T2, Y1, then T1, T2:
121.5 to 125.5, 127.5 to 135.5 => 3.9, 0.17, 0.04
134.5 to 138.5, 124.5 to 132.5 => 0.8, 0.11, 0.15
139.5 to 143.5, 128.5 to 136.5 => 4.9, 0.22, 0.05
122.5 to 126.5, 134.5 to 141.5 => 0.6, 0.16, 0.26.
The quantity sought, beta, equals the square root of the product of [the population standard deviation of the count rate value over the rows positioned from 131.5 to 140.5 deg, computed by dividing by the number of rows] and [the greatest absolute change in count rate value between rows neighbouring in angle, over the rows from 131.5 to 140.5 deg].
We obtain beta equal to 0.50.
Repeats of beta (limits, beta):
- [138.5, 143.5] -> 0.61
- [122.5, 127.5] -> 0.80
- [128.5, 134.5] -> 0.15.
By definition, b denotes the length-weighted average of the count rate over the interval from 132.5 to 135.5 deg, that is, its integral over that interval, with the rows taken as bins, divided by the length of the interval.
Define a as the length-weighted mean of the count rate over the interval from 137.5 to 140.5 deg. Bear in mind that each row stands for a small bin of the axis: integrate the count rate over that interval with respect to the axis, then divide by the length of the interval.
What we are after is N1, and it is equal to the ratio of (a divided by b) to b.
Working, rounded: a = 2.2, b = 0.9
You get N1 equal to 2.9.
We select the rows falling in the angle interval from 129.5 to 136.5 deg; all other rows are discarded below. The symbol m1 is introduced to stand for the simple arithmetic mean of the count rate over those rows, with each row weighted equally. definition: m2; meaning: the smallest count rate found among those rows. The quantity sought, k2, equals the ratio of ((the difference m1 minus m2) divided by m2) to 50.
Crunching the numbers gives 0.0032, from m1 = 0.9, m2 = 0.7737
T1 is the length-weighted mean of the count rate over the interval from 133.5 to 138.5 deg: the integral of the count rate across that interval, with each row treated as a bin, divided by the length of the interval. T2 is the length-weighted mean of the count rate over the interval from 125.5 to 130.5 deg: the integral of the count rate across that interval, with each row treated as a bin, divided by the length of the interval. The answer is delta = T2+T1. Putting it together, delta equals 2.7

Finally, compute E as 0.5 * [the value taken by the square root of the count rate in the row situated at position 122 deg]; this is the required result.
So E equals 1.1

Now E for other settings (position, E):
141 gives 0.9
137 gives 0.6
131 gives 0.4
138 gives 0.7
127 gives 0.7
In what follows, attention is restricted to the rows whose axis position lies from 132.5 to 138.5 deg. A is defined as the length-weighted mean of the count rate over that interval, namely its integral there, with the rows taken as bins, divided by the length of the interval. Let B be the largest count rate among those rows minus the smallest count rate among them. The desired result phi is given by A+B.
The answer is 2.2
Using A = 1.2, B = 1.1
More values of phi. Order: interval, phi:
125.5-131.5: 2.8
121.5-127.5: 6.6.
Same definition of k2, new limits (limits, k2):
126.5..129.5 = 0.0056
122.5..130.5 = 0.0293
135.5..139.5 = 0.0086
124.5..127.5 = 0.0061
